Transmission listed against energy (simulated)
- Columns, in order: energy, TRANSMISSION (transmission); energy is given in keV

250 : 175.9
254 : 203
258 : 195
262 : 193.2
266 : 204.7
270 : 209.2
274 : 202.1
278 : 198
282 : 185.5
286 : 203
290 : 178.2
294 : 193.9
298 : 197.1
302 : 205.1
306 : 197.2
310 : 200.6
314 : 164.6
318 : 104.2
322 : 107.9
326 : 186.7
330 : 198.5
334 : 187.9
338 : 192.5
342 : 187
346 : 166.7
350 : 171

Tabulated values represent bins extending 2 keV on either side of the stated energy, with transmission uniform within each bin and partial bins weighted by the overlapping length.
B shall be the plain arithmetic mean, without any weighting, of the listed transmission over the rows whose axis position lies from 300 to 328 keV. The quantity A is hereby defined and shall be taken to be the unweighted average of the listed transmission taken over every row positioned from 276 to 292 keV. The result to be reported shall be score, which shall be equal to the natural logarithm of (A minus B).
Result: 3.2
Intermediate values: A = 191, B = 167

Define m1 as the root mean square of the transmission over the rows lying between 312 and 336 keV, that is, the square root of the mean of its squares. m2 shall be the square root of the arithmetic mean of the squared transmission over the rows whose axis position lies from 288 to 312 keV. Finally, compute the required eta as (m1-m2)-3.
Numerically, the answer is -36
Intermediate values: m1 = 163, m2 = 196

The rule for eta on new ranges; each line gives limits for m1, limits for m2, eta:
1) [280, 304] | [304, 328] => 26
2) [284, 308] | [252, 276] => -8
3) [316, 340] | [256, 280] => -36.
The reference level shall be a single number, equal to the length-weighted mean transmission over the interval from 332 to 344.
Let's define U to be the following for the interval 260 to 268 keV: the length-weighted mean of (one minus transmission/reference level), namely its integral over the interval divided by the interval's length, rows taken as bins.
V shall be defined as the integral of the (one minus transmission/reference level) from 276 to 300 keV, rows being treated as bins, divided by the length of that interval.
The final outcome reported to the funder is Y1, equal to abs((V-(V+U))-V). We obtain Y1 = 0.070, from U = -0.05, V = -0.02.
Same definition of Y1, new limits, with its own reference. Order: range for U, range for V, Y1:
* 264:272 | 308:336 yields 0.037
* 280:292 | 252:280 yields 0.060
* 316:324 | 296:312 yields 0.382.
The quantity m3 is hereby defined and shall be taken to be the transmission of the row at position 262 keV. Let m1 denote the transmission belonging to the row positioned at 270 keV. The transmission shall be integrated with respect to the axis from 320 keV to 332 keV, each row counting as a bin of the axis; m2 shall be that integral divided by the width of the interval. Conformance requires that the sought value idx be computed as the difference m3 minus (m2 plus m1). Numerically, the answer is -180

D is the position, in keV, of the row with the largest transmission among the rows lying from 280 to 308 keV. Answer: 302 keV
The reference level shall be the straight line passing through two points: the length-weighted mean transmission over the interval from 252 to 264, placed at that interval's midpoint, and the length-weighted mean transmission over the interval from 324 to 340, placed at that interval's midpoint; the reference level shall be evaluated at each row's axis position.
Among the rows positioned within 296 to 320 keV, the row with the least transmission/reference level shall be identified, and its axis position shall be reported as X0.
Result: 318 keV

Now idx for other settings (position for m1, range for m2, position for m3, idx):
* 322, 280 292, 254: -94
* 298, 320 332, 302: -156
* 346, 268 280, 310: -169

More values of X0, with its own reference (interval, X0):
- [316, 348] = 318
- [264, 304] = 290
